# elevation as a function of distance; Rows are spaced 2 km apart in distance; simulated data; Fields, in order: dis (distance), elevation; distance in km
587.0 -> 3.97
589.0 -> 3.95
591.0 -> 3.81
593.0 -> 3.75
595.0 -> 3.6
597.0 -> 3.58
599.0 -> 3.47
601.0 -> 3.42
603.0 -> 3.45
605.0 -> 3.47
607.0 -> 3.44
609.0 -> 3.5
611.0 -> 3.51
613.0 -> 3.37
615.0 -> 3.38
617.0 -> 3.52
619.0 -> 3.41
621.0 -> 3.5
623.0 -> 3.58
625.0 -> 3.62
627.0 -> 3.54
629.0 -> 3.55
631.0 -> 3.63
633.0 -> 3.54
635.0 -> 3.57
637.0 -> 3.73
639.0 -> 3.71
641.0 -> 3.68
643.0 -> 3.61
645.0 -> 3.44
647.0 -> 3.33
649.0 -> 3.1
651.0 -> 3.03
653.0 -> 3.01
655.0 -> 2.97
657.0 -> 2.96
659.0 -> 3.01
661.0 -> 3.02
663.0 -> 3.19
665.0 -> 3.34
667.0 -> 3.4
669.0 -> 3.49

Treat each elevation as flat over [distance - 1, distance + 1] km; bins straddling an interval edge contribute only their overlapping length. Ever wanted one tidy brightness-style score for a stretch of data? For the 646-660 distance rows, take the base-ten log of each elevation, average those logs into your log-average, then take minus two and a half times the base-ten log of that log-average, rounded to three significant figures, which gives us 0.785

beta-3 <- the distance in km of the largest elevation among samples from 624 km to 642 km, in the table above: 637.0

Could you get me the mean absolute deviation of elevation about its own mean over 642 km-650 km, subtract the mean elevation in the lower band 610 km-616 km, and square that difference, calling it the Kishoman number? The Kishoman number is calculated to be 10.7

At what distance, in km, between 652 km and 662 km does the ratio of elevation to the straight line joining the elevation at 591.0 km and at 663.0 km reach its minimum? 655.0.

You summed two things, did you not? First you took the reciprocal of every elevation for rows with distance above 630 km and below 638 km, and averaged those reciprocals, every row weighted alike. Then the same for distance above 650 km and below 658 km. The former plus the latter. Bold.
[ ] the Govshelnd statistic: 0.611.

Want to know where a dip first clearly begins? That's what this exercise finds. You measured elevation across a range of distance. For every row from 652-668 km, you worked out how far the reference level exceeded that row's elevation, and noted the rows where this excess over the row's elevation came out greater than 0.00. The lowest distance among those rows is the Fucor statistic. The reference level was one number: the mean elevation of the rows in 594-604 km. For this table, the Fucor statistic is 653.0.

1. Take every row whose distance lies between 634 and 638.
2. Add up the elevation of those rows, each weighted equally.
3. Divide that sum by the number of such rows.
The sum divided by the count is 3.65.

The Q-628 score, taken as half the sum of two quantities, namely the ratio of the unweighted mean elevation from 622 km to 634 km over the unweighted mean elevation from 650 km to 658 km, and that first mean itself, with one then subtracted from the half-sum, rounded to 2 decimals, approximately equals 1.39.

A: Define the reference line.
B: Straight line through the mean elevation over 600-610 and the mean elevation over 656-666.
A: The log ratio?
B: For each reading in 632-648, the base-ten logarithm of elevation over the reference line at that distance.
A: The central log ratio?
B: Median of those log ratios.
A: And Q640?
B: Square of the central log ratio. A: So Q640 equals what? 0.0020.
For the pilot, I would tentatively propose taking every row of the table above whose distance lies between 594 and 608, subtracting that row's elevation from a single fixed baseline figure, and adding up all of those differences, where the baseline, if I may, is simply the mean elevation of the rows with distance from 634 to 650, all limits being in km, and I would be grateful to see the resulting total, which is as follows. 0.22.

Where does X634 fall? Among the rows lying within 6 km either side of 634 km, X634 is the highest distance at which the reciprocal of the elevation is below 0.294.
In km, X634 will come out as 639.0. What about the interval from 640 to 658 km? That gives 645.0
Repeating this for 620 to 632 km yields 631.0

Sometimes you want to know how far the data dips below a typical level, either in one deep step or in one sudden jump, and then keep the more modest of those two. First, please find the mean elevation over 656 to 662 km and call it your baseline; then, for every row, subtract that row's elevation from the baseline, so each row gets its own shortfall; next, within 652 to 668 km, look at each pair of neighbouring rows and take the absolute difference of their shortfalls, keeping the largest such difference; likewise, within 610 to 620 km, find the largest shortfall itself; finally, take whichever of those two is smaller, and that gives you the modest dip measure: -0.373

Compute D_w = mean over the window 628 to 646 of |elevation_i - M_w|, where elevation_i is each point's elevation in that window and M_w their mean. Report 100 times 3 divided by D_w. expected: 4133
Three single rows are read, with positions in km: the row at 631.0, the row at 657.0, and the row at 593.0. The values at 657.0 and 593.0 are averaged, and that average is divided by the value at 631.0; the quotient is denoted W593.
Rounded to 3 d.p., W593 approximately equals 0.924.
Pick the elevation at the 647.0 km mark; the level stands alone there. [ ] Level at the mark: 3.33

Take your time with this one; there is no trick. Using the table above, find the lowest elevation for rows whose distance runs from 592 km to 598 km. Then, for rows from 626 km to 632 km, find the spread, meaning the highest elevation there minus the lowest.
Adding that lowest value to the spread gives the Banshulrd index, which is 3.67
